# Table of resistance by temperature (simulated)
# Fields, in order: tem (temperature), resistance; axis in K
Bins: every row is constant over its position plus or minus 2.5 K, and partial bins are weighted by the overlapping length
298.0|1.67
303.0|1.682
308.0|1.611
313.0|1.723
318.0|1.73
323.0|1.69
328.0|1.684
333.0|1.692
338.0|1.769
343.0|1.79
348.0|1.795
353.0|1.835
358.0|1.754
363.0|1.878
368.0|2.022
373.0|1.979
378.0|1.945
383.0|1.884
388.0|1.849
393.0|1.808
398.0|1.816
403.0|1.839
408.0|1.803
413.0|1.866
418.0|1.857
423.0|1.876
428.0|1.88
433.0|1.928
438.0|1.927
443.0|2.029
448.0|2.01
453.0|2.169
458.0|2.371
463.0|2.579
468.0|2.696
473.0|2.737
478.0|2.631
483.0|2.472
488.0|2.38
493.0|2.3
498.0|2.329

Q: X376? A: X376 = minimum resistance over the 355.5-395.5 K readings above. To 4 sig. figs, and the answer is 1.754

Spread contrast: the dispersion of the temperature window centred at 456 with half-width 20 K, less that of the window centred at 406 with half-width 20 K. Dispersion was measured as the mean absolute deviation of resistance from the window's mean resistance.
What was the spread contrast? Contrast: 0.26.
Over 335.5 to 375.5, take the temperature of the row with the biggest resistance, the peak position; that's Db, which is 368.0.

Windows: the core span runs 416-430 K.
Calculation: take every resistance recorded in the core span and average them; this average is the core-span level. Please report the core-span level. 1.87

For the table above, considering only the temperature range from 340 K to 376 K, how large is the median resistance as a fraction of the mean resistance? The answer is 0.984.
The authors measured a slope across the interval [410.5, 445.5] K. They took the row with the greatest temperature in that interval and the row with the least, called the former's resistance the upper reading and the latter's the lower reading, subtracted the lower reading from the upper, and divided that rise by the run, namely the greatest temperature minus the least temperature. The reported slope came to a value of 0.005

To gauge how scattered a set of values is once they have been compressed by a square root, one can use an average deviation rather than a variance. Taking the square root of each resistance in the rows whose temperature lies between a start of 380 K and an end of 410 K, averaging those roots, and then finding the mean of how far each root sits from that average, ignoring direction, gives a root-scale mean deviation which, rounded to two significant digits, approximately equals 0.0089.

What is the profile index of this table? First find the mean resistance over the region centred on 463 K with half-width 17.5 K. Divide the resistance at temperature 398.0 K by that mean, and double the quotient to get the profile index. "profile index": 1.48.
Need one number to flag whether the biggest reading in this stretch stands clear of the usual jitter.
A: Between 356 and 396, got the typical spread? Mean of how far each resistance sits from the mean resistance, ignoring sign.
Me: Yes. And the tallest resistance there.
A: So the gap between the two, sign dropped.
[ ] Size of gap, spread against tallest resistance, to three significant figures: 1.95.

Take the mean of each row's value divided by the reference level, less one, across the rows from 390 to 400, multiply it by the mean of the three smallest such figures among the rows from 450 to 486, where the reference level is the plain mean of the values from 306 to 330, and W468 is 0.028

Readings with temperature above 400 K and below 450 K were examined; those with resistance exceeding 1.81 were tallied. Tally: 9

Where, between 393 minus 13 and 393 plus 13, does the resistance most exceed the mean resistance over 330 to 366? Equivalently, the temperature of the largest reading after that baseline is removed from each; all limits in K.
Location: 383.0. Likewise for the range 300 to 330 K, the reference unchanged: 318.0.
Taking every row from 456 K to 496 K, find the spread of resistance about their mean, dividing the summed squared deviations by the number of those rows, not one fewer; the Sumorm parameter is 0.15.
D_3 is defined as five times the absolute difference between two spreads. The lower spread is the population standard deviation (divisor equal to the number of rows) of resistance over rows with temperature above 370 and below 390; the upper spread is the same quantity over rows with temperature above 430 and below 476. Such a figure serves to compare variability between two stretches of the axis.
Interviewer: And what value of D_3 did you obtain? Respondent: 1.31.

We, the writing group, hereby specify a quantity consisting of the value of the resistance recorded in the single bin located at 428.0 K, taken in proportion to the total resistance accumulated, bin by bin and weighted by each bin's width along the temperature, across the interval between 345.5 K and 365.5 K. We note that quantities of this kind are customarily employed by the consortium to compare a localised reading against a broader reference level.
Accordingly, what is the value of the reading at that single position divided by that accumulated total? 0.052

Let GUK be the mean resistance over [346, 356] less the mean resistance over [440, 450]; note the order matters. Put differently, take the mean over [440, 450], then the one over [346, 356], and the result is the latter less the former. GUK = -0.20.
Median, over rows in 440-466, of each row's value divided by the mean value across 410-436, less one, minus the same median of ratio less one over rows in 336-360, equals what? 0.20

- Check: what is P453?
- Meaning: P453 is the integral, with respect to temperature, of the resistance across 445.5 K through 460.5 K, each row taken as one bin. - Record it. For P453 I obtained 33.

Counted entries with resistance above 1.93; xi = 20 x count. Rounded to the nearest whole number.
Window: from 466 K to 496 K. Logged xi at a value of 120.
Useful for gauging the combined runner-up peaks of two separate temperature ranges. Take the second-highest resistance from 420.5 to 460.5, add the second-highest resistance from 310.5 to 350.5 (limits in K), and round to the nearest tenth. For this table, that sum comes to 4.0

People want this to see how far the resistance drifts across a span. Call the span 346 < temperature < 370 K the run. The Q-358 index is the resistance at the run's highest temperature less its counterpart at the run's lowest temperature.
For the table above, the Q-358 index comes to 0.23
